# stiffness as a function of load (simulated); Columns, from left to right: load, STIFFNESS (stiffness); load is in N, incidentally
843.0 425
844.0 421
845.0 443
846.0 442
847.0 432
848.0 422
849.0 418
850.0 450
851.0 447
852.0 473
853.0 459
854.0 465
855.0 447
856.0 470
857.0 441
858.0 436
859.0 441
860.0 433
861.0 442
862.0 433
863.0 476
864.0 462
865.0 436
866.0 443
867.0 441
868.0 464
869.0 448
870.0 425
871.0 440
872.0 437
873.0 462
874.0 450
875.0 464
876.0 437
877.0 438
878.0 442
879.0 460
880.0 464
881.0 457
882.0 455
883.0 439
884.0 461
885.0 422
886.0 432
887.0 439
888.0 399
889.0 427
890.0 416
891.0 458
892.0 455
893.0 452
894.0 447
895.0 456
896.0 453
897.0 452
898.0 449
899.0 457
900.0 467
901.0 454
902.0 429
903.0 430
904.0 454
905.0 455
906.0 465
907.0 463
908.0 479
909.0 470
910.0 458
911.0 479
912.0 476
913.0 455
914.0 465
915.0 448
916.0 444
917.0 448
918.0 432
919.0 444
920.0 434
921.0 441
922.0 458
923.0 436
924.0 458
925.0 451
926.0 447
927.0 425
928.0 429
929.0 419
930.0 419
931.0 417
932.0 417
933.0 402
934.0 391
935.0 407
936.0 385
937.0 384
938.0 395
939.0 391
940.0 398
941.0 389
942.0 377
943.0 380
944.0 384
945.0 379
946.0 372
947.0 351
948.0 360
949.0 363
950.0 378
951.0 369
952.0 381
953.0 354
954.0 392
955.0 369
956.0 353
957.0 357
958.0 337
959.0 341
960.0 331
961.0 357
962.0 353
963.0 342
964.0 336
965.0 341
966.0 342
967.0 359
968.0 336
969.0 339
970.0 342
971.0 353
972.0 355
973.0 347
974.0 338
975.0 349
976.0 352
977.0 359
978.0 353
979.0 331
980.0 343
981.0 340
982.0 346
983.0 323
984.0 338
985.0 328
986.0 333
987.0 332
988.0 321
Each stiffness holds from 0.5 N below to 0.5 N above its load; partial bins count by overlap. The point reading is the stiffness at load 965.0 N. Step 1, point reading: 341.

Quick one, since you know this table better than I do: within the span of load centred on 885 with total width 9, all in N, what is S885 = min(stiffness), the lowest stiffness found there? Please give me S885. 399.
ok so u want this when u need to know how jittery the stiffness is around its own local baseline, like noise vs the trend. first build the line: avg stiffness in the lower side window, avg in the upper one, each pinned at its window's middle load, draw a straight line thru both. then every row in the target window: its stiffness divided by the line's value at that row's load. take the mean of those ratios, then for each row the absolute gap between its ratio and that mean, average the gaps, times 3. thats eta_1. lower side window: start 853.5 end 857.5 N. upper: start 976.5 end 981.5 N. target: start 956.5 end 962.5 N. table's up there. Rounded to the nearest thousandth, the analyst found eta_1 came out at 0.084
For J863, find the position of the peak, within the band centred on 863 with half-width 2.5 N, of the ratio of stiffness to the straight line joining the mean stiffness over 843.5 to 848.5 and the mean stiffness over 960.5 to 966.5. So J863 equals 863.0 N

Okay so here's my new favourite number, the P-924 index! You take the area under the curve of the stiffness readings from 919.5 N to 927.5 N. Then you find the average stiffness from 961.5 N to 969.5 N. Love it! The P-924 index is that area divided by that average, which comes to 10.3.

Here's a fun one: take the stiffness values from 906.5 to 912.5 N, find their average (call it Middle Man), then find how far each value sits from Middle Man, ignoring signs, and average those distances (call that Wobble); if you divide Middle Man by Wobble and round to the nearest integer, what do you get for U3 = 66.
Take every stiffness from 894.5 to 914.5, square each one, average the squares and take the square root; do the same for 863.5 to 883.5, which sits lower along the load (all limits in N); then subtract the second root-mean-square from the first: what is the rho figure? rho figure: 10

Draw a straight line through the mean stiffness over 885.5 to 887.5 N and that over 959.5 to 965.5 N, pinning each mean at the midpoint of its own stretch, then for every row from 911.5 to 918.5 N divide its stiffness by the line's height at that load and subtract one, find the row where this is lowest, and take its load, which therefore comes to 918.0 N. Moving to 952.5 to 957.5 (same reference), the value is 953.0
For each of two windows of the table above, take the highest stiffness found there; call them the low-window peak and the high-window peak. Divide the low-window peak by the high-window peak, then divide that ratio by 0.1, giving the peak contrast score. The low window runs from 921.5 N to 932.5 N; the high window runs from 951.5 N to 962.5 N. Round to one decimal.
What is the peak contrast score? 11.7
